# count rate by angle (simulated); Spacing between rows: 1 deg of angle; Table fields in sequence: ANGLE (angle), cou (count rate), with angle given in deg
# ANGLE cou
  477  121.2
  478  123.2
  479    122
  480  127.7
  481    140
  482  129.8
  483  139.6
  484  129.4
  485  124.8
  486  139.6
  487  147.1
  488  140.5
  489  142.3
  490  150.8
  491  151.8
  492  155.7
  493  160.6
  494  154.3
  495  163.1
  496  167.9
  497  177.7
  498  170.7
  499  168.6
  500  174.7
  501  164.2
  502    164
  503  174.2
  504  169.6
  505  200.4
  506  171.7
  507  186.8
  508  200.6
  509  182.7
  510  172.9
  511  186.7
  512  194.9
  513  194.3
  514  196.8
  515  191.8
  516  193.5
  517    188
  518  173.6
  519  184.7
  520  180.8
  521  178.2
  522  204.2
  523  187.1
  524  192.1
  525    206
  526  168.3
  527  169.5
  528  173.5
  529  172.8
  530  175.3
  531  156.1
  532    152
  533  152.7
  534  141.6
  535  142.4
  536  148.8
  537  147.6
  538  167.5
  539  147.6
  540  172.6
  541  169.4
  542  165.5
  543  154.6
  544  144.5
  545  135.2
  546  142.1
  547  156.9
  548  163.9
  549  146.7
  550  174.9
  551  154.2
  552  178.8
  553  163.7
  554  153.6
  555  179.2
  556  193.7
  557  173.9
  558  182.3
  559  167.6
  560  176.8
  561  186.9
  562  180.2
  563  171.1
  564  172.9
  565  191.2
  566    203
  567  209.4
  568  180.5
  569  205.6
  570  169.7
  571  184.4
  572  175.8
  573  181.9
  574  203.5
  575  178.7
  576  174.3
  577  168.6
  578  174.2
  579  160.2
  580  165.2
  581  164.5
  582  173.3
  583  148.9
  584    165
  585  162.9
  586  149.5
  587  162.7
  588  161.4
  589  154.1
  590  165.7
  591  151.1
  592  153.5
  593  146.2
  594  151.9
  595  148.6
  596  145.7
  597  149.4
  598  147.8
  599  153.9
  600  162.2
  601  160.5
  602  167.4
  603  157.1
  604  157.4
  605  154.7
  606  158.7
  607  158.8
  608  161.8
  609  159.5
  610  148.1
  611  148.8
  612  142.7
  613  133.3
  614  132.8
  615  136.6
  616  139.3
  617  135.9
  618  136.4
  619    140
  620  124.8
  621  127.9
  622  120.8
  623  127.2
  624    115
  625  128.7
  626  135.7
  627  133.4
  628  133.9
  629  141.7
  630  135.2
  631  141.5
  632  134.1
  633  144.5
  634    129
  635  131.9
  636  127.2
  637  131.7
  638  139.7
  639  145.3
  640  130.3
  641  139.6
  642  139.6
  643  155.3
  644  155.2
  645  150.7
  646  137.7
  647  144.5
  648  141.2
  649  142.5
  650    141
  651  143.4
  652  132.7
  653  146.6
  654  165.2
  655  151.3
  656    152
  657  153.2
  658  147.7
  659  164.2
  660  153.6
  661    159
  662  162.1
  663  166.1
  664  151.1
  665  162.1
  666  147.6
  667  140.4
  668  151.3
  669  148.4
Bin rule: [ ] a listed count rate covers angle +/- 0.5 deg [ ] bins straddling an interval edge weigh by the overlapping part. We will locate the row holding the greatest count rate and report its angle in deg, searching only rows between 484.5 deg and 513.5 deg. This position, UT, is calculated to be 508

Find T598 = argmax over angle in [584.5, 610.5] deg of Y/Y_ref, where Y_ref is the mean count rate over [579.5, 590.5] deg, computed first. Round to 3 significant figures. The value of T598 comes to 602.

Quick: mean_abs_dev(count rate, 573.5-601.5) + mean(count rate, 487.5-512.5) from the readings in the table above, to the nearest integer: 179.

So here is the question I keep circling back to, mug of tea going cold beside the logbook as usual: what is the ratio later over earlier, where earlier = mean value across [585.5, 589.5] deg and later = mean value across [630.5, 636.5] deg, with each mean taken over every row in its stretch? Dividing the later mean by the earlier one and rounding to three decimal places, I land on 0.858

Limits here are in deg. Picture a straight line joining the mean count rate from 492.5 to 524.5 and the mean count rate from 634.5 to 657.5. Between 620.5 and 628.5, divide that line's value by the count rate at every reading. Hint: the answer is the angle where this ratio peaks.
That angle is 624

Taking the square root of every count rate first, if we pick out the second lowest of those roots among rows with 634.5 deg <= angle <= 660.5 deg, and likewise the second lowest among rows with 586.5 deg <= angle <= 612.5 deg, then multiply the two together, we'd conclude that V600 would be 138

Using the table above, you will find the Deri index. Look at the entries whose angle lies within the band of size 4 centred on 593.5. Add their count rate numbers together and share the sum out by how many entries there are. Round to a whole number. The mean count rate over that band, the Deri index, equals 150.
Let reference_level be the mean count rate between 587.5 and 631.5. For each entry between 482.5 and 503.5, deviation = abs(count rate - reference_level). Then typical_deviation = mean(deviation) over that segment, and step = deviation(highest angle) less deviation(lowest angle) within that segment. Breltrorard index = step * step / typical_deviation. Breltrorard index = 36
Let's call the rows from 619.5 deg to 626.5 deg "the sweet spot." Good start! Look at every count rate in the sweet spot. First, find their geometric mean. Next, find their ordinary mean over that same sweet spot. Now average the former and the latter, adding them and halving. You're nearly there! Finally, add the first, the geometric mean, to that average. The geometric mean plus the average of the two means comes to 251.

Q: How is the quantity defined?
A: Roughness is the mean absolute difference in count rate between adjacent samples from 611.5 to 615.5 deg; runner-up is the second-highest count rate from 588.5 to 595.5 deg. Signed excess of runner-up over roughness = 150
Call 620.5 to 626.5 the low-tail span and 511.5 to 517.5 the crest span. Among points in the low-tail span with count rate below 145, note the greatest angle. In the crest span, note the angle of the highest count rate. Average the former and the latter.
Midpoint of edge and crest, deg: 570.0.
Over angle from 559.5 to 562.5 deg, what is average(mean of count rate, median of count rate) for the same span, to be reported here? 181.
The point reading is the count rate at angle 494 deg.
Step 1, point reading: 154.3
